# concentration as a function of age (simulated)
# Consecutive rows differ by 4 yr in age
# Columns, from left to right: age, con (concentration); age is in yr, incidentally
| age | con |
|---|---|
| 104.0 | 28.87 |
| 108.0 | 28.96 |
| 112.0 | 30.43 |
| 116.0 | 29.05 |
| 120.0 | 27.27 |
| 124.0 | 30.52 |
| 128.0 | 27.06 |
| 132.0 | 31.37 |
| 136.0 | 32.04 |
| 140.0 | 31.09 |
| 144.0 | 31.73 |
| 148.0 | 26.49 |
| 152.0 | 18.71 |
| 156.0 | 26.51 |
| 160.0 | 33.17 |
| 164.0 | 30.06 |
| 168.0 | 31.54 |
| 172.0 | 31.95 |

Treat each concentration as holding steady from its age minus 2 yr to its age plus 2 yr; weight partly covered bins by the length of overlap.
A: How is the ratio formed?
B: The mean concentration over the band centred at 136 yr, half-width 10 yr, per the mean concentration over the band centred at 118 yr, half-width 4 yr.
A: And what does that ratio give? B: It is 1.09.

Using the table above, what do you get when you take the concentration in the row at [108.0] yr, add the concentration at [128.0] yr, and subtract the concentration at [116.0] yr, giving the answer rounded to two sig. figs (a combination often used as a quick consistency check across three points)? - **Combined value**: 27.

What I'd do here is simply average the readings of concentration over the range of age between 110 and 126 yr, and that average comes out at 29.3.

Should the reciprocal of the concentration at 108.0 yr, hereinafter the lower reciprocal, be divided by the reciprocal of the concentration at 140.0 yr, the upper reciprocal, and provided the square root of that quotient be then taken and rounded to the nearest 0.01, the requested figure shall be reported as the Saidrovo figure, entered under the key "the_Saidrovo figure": 1.04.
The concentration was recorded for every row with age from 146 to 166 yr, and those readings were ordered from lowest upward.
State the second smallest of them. 26.49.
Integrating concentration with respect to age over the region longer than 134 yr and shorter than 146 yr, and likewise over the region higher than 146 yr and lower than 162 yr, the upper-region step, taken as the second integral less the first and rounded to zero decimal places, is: 40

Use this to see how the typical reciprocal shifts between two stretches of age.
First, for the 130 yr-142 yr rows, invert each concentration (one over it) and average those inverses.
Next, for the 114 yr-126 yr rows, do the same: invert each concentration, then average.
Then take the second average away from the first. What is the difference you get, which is -0.0029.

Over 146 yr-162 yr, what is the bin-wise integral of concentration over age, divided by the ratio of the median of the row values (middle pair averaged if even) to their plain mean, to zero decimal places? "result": 415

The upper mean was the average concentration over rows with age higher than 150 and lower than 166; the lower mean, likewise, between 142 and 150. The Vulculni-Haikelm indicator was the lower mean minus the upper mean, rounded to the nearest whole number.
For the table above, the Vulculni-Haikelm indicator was 2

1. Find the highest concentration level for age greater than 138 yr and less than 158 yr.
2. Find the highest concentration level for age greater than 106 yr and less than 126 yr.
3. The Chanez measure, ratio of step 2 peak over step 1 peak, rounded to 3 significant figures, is 0.962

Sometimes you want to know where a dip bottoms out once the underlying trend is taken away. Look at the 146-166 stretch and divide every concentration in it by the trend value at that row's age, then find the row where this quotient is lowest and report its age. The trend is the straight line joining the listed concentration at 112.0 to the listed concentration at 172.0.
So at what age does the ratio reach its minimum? 152.0 yr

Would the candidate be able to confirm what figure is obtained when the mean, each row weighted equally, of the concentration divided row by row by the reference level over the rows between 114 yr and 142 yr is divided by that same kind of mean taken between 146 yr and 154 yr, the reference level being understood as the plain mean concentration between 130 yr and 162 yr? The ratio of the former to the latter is 1.32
